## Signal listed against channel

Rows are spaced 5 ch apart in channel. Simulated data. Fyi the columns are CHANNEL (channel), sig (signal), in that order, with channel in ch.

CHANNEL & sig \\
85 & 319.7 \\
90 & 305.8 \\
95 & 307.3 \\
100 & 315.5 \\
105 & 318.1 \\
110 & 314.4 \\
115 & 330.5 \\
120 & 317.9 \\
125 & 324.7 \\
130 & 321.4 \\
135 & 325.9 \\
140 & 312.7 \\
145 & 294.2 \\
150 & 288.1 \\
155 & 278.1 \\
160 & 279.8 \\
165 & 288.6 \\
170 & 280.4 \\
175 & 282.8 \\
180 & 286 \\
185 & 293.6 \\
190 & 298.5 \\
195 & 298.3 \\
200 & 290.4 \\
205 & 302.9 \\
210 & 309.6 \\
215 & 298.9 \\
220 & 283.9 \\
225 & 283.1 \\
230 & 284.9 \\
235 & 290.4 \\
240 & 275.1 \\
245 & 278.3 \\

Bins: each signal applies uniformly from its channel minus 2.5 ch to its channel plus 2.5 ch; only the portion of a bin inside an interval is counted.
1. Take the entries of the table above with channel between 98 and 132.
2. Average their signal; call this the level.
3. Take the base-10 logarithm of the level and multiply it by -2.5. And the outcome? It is -6.26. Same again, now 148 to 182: -6.13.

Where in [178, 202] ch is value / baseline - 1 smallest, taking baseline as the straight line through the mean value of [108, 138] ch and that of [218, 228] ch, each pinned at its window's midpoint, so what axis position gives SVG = 180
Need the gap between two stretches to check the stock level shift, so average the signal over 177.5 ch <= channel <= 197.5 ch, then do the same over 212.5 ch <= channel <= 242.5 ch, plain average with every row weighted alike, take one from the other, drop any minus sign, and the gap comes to 8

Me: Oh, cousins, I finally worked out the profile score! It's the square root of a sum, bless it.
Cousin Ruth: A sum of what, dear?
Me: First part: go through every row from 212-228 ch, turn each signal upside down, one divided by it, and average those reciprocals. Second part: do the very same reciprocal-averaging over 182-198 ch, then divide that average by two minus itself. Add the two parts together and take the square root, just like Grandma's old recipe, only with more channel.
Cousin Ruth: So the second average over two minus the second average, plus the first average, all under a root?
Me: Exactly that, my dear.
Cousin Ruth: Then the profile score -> 0.0718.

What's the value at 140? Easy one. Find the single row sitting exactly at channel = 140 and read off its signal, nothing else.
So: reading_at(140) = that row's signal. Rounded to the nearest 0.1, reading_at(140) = 312.7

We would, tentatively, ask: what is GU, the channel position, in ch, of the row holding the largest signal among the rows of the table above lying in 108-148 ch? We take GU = 115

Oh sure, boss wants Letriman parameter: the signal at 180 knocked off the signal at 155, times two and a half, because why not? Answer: -20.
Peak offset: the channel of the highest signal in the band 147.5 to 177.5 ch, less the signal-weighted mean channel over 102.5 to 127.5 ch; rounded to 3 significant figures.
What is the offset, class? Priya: 49.9 ch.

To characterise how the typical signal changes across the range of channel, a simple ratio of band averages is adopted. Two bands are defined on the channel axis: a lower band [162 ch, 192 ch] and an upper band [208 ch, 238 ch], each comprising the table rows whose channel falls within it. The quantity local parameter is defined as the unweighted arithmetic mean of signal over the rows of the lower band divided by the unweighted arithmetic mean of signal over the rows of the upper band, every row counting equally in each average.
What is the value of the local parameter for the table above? 0.99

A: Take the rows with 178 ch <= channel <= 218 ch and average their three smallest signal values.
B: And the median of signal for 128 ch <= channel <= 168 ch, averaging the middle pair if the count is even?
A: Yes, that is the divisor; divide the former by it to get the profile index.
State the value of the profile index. 1.00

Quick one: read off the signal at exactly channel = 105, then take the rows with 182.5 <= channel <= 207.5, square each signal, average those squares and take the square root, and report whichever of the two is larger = 318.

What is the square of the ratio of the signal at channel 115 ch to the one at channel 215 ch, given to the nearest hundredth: 1.22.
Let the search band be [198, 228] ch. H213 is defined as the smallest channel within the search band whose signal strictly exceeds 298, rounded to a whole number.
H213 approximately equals 205 ch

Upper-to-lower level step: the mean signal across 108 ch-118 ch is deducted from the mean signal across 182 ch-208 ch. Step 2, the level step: -26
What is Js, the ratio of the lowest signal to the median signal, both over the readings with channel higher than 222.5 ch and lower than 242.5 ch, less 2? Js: -1.031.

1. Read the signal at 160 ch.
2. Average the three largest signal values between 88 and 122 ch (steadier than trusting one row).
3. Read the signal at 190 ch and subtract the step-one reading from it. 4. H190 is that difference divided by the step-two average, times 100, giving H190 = 6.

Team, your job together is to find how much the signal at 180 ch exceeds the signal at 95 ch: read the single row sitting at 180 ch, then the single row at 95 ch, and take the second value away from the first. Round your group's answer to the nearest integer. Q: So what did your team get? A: -21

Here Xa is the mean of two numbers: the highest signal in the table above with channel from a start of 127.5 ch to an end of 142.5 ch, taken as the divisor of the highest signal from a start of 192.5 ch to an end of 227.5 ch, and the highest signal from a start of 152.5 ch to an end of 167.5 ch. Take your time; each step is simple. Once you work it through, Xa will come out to 144.8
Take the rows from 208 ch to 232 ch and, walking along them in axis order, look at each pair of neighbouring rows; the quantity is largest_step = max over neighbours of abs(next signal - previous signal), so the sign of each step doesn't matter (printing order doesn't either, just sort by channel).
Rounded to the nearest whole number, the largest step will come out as 15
